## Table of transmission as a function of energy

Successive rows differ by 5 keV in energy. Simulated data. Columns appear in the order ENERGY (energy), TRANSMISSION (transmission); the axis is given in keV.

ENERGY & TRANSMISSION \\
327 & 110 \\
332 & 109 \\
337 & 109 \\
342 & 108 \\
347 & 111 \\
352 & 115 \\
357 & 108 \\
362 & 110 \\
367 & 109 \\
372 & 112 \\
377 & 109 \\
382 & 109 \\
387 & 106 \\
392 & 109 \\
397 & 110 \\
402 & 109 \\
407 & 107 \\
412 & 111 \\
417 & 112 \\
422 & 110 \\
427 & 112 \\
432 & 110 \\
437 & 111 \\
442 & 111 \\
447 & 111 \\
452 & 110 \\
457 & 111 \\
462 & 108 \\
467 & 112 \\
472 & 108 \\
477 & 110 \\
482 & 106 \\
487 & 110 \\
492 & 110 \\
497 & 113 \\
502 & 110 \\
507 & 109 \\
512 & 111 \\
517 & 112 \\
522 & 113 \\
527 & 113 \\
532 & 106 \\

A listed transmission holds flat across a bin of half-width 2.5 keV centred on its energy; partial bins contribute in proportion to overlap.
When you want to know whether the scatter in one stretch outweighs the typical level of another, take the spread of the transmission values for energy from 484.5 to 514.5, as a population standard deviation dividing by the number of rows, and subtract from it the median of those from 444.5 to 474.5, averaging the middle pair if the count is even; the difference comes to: -109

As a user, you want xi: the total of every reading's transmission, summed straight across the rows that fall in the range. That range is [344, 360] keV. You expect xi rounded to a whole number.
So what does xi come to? 334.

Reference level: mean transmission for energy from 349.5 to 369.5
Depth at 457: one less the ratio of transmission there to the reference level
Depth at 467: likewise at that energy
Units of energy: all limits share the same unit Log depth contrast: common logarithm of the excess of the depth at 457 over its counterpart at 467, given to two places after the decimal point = -2.04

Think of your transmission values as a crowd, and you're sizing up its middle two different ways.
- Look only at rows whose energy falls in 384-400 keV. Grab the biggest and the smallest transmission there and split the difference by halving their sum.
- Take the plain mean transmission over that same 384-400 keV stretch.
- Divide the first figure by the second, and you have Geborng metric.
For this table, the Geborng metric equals 1.00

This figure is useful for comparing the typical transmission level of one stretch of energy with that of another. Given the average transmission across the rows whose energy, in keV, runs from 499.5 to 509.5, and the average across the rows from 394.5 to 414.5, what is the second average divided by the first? 1.00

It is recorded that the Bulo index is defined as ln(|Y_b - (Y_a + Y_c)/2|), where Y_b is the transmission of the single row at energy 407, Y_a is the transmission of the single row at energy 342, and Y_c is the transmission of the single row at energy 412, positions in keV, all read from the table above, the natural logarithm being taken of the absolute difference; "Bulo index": 0.9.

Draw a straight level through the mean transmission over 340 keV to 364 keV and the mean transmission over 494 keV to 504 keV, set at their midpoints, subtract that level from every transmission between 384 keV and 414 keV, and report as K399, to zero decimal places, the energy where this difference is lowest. 387 keV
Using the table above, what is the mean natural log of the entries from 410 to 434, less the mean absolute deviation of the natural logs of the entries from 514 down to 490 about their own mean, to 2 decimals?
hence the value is 4.70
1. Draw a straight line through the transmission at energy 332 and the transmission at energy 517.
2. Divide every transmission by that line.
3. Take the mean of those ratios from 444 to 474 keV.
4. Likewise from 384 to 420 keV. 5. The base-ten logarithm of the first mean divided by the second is 0.000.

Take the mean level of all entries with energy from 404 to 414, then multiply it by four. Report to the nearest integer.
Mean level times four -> 436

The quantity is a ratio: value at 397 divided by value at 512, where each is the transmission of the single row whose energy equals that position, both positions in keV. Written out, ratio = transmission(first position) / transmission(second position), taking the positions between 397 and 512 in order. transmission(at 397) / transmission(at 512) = 0.99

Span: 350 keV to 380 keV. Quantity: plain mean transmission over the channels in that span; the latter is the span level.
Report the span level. 110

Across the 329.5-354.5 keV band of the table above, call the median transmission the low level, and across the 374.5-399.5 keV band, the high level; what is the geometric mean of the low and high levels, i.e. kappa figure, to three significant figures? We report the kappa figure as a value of 109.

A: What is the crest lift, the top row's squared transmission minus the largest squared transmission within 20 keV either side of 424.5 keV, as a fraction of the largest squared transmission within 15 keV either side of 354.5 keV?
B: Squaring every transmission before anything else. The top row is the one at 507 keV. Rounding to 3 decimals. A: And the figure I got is -0.050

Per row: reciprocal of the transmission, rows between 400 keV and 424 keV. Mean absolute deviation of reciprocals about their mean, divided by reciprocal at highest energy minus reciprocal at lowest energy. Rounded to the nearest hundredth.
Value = -1.44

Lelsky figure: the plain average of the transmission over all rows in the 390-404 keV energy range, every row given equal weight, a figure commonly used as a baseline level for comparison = 109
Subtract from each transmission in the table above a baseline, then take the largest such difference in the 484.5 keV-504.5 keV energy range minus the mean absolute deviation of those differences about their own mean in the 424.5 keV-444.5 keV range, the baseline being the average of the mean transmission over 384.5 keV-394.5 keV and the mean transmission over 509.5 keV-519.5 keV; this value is 3.0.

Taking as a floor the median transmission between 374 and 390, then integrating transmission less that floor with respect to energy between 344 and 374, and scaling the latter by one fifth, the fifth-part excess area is 11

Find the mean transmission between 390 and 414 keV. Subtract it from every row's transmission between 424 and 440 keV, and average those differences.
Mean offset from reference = 1.8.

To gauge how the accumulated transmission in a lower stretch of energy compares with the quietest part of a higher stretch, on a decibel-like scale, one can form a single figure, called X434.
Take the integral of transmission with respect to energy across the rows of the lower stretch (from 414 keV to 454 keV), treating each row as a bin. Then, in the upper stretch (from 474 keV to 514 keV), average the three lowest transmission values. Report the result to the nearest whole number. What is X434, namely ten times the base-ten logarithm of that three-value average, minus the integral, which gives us -4415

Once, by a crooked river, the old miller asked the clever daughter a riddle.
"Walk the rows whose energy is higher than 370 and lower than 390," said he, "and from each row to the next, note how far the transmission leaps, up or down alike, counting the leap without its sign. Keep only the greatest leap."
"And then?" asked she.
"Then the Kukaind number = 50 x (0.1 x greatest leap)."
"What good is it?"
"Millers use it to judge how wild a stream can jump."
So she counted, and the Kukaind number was 15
